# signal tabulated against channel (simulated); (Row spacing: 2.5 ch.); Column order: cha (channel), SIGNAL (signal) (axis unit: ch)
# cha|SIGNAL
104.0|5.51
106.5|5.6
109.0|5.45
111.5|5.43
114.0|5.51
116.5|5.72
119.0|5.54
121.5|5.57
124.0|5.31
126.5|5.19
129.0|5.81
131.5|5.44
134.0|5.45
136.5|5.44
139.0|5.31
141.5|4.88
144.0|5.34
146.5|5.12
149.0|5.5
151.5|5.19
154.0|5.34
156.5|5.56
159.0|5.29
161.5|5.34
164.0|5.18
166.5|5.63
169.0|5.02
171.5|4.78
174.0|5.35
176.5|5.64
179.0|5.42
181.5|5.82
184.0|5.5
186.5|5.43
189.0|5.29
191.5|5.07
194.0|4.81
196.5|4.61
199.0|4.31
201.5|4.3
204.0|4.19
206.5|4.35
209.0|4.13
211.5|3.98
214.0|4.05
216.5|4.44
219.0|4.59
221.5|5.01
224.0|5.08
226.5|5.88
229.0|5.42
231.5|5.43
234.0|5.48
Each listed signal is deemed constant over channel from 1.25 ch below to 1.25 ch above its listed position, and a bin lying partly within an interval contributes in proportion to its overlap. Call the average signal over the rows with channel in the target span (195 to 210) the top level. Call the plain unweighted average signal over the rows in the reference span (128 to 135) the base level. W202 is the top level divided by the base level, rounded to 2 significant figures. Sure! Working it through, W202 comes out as 0.78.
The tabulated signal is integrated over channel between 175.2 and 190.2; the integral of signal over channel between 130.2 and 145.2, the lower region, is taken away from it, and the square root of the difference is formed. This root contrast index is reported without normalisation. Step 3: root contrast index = 1.8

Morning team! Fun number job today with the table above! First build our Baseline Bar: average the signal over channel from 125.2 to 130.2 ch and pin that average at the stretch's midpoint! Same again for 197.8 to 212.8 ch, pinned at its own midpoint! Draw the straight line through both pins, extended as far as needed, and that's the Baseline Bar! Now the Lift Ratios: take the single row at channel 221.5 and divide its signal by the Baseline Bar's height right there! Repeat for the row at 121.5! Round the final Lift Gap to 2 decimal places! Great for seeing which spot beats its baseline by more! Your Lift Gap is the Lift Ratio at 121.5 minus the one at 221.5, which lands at -0.28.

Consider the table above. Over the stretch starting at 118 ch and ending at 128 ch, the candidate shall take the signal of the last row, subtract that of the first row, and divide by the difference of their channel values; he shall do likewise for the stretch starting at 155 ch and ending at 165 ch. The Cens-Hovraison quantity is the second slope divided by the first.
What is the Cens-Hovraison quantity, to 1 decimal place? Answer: 1.1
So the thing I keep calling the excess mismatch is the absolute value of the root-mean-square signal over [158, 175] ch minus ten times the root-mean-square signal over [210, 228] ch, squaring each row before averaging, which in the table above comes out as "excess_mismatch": 42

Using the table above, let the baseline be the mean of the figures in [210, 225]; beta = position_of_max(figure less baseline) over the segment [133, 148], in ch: 134.0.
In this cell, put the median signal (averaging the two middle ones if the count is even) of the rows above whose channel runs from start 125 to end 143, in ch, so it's 5.44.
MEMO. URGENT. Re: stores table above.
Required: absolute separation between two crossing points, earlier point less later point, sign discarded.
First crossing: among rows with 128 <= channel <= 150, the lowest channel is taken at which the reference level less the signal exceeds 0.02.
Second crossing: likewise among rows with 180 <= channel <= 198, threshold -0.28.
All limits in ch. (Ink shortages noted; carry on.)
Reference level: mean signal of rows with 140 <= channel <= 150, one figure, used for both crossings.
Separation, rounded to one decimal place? 45.0 ch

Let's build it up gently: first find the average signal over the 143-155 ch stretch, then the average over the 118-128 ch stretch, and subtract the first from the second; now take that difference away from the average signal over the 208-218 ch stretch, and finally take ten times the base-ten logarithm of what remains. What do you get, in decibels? 6.07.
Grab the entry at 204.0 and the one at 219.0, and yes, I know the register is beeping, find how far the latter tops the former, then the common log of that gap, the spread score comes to -0.40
